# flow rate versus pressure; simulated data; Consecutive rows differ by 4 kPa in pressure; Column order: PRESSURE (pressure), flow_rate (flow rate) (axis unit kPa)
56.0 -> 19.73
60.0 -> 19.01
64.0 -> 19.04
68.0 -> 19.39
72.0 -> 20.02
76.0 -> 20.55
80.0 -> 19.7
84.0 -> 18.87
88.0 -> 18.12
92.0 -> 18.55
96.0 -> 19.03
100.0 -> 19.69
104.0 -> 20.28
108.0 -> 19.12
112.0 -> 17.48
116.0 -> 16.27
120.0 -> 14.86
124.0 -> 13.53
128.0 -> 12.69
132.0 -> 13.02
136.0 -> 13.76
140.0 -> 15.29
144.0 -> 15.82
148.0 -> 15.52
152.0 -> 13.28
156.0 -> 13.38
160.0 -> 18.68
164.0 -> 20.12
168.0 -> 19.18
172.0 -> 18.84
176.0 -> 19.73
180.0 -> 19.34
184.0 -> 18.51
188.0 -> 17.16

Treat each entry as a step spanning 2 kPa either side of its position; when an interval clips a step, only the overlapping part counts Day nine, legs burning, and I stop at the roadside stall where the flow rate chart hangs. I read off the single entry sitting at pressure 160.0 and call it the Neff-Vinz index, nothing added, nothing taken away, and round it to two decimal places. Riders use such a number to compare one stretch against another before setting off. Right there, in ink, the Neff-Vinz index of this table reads 18.68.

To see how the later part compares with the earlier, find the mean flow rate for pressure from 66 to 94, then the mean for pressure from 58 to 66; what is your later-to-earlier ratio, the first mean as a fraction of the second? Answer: 1.0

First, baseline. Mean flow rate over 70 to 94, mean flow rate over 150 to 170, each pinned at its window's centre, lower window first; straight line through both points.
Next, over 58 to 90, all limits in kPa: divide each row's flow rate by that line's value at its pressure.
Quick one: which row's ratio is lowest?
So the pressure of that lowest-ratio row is 88.0 kPa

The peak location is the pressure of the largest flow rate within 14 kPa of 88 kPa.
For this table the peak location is 76.0 kPa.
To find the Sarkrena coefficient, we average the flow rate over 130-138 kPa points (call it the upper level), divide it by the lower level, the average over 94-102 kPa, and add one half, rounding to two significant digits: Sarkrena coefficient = 1.2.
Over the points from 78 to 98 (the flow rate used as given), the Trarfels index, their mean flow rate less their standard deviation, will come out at 18.3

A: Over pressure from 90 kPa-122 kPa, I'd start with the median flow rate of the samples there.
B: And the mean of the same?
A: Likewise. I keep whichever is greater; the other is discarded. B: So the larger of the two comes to 18.8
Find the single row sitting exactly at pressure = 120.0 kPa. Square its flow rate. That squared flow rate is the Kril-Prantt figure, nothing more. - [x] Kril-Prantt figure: 221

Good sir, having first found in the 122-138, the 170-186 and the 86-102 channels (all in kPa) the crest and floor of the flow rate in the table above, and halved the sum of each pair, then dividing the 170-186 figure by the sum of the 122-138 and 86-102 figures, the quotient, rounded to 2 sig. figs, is 0.60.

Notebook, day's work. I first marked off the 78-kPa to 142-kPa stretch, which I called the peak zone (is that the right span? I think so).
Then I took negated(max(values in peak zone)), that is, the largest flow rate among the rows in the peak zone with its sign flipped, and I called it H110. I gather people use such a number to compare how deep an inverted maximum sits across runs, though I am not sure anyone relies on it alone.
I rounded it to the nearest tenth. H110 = -20.3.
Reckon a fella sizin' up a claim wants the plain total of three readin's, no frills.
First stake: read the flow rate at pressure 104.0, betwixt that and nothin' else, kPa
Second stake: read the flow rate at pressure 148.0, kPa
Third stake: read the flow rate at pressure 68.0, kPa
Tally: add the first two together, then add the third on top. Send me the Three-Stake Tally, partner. 55.2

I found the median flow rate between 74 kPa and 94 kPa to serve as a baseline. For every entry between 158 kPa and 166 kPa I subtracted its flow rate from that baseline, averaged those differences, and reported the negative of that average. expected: 1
